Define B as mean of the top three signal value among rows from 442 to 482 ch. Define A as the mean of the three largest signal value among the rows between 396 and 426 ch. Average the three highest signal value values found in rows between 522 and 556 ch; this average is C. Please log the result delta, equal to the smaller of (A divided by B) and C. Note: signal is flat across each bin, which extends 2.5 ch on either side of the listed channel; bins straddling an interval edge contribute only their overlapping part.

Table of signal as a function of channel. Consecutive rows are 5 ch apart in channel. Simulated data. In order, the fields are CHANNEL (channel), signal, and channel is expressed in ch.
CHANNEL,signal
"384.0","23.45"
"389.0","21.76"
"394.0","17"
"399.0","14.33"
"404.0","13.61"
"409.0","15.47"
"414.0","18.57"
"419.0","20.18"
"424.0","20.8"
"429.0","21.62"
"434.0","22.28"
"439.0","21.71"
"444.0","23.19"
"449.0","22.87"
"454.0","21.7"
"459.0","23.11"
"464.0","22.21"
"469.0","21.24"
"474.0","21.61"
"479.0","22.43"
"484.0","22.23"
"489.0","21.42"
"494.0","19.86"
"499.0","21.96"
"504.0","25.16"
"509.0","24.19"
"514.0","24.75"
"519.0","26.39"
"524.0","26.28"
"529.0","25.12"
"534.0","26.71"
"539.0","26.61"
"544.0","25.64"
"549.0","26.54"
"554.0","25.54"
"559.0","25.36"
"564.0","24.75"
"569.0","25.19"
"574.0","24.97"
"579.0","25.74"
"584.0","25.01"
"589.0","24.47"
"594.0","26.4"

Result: 0.86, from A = 20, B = 23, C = 26.6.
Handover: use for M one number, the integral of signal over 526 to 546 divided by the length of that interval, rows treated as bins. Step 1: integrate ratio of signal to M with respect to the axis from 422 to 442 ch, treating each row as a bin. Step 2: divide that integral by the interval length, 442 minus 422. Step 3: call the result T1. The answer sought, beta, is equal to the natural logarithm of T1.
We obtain -0.18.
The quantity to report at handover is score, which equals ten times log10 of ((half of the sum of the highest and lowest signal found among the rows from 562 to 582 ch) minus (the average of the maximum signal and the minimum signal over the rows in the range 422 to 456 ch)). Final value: 5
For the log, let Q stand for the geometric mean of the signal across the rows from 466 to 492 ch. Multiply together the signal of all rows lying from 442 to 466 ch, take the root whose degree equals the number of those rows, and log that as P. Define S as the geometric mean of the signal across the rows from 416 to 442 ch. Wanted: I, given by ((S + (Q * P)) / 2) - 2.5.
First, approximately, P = 23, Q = 21.8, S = 21.3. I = 254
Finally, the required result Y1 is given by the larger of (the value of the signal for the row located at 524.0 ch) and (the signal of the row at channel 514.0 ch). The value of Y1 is 26.3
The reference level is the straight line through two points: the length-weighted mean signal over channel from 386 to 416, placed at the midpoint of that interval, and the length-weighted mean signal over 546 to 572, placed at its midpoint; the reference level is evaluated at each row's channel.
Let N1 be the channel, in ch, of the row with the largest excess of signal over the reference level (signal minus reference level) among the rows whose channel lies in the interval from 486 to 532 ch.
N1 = 519.0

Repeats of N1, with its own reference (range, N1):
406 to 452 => 444.0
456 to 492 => 459.0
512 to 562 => 519.0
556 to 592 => 559.0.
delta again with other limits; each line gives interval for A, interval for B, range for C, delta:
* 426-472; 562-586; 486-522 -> 0.91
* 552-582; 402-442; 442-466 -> 1.17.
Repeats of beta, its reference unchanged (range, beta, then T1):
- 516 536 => 0.00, 1.00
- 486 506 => -0.17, 0.85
